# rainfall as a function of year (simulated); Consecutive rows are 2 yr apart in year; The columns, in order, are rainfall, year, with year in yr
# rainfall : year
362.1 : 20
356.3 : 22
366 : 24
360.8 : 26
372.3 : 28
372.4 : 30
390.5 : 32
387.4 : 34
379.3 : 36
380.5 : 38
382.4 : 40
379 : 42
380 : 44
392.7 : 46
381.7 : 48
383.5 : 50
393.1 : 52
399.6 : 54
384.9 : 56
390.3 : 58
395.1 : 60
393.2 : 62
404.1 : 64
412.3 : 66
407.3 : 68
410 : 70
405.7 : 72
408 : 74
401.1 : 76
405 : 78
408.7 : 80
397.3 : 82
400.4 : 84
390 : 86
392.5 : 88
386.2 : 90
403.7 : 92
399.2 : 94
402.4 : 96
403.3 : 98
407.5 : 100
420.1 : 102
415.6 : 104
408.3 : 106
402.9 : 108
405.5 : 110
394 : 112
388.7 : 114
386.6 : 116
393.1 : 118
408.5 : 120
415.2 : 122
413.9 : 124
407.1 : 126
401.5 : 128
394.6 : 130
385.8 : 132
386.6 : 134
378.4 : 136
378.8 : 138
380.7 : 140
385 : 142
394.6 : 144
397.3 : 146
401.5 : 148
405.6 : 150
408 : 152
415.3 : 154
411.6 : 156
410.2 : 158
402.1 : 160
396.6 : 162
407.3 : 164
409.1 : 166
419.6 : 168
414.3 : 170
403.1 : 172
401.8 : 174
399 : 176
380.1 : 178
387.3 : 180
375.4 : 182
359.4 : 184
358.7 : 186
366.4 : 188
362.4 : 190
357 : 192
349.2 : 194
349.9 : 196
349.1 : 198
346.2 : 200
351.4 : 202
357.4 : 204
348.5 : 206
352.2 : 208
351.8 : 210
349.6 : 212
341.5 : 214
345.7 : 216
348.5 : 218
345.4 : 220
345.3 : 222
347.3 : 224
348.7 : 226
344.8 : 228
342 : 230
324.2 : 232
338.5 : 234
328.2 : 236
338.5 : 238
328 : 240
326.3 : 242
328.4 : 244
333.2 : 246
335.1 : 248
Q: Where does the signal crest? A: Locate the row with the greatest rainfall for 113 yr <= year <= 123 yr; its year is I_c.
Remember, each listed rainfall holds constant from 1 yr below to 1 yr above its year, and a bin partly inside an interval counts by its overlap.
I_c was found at 122 yr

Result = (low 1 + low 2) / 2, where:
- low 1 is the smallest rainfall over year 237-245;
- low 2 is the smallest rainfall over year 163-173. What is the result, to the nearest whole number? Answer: 365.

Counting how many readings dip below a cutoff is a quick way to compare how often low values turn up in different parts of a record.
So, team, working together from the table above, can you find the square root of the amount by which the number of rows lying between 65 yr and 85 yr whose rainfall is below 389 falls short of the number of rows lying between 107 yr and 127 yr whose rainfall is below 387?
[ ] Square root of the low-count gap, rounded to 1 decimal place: 1.0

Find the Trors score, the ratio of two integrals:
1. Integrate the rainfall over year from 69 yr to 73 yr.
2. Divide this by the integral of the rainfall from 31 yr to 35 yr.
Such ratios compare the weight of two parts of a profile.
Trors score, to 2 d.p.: 1.05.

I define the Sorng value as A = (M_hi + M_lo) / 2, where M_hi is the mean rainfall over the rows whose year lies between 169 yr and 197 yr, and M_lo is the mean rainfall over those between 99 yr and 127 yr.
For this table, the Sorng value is 390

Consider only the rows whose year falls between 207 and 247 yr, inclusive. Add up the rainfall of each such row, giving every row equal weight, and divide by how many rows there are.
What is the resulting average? 340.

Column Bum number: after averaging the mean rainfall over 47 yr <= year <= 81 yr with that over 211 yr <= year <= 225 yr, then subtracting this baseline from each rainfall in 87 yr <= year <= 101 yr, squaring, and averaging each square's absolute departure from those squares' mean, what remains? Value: 281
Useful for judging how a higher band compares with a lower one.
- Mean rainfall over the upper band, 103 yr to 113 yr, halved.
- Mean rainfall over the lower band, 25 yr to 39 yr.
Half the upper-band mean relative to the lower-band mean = 0.54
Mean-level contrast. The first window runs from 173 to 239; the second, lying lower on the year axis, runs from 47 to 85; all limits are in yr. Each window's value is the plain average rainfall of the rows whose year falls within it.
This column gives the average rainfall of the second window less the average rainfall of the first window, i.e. 45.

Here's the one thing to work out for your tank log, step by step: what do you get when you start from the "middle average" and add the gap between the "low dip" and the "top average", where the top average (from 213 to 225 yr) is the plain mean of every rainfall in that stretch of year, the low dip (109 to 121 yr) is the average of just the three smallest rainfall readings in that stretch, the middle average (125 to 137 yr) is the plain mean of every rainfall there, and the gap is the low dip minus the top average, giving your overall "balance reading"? 436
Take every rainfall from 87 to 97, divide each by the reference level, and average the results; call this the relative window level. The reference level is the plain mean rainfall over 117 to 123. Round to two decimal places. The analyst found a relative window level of 0.98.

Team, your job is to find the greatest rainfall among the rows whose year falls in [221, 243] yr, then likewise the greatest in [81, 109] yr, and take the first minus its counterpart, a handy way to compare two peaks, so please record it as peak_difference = -71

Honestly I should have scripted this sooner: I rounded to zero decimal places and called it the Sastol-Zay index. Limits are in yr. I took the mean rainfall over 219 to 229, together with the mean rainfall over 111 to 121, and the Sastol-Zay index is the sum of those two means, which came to 740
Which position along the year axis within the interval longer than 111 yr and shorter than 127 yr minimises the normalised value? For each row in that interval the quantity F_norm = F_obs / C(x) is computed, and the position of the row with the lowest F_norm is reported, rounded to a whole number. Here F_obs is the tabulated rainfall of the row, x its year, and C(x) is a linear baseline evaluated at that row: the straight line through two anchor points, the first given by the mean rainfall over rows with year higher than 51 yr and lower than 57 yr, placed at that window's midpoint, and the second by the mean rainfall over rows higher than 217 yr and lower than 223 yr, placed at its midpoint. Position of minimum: 116 yr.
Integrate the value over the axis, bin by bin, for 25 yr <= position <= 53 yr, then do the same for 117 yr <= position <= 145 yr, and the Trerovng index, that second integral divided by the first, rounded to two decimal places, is 1.04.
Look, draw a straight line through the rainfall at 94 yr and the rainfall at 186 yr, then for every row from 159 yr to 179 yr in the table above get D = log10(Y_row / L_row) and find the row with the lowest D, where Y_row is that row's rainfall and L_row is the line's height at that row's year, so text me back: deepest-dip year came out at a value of 178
